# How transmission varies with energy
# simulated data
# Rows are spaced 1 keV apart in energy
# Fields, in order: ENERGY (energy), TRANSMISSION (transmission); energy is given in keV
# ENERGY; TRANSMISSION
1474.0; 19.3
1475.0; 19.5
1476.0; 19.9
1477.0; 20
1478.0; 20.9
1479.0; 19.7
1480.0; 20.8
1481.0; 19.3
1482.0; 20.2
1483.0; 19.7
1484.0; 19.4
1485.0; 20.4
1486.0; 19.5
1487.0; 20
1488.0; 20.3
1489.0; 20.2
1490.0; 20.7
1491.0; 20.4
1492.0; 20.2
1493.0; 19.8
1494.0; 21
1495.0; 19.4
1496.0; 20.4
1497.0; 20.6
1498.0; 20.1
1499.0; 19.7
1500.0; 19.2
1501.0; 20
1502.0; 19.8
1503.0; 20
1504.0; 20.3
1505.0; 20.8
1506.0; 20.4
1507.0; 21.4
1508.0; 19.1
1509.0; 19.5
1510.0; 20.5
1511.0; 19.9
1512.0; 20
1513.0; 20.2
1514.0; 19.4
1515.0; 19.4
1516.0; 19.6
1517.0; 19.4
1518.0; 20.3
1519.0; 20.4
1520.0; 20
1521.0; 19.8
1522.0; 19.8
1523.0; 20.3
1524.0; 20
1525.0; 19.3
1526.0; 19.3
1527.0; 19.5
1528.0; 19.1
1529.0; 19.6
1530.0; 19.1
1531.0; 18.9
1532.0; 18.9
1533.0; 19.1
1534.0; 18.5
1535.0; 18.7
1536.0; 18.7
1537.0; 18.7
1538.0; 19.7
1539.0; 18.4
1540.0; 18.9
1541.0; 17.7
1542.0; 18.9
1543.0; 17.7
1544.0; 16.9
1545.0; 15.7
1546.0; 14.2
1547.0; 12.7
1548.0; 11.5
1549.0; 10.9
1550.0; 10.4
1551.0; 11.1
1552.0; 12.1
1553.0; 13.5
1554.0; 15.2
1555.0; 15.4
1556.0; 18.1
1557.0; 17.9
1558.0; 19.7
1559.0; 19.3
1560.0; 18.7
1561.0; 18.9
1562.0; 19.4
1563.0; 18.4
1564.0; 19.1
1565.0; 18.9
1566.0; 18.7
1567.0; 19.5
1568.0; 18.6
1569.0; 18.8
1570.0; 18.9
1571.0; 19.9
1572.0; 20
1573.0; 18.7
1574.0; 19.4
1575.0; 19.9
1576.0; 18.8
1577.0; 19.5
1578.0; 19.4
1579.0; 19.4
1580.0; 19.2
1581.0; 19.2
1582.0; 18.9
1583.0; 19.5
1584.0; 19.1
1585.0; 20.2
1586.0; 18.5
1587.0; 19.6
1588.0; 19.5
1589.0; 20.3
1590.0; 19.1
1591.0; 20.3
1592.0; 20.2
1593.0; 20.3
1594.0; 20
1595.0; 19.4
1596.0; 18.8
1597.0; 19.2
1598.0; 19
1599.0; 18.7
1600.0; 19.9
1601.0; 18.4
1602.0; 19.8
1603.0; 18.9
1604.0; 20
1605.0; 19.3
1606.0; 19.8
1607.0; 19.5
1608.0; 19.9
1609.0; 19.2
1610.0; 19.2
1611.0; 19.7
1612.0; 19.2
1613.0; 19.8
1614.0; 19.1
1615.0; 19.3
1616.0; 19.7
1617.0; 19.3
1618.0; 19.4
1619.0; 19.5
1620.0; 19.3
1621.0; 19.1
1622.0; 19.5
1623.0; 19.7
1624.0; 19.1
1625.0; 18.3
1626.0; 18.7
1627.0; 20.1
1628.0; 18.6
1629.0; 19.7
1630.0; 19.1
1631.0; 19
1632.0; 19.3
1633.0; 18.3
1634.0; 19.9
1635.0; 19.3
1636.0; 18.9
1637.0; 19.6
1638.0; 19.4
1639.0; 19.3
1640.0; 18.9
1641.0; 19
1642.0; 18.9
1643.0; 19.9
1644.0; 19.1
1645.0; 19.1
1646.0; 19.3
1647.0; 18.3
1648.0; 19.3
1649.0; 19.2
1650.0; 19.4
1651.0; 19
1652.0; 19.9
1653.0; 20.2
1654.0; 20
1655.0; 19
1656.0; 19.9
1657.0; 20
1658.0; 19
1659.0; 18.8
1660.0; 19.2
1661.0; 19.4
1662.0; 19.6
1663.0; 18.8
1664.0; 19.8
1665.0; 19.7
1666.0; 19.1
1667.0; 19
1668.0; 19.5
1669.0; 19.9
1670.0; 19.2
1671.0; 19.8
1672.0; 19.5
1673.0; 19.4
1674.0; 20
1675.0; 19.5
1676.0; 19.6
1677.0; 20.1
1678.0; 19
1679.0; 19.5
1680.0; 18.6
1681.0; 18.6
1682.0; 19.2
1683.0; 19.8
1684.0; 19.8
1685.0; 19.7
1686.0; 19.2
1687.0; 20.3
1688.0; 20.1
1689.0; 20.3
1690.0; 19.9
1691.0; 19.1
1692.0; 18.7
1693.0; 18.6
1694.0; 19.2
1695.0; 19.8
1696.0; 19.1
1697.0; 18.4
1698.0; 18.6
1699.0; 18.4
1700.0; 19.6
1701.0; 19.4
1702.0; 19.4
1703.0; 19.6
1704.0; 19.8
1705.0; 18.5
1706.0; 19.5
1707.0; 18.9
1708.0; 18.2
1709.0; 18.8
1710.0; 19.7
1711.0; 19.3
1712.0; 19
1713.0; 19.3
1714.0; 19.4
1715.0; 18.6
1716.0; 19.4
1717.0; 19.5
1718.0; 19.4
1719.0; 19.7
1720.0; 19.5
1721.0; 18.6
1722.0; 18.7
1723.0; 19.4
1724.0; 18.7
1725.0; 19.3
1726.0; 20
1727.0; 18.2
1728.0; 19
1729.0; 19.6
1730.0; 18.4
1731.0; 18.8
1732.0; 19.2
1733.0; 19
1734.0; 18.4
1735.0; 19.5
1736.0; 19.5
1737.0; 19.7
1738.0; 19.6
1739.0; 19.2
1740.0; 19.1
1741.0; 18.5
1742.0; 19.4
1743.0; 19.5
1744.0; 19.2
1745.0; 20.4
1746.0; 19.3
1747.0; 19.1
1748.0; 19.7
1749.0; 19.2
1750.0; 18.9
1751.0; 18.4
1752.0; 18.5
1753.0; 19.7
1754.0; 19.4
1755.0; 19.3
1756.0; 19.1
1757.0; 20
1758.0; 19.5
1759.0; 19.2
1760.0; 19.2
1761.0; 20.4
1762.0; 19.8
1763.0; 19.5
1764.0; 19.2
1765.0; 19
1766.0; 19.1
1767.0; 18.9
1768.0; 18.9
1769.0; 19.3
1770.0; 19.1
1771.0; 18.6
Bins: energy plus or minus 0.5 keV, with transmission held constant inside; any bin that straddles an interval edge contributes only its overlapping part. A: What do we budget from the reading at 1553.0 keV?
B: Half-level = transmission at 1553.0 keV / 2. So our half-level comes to 6.75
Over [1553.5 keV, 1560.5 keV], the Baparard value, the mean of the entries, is 17.8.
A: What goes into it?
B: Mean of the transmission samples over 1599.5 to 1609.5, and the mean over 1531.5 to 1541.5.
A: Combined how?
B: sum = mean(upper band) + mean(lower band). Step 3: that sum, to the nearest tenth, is 38.2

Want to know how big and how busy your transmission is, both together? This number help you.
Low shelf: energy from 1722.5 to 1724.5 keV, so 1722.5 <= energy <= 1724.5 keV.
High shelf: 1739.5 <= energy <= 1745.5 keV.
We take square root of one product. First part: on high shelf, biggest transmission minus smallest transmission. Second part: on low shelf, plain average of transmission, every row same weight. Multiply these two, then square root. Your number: 6.0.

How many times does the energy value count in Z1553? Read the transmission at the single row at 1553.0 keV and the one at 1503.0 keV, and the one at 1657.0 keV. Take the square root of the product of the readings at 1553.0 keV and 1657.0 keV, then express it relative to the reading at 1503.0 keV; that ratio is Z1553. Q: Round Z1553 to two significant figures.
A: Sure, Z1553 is 0.82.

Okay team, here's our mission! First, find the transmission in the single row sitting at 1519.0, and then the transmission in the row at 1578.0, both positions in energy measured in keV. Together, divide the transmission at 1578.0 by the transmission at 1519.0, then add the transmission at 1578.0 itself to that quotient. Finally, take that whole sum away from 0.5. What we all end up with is -19.9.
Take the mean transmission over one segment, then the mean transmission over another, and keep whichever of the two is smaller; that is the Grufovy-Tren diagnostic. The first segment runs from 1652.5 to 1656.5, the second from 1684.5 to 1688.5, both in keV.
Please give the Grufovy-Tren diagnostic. 19.8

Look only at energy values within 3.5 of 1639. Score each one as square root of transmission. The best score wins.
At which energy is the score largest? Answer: 1637.0 keV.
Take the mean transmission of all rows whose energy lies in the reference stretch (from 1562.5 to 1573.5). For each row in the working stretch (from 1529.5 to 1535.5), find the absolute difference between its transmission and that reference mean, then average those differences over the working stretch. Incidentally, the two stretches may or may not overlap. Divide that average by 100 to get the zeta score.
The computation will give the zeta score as 0.0022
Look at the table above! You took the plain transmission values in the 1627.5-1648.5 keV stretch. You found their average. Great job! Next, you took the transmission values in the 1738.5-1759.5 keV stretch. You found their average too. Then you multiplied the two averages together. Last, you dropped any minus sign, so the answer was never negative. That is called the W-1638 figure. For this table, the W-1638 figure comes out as 369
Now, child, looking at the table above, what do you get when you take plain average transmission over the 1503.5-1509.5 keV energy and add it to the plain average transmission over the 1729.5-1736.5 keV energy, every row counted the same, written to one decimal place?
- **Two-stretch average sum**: 39.2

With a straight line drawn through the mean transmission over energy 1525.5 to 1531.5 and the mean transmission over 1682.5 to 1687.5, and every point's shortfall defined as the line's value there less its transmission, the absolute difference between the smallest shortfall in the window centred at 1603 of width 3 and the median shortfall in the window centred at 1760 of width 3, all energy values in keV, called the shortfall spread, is 1.3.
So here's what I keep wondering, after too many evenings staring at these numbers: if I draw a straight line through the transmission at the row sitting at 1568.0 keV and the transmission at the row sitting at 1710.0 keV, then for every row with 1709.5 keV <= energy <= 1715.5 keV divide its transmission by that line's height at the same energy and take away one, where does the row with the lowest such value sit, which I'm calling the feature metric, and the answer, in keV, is 1715.0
